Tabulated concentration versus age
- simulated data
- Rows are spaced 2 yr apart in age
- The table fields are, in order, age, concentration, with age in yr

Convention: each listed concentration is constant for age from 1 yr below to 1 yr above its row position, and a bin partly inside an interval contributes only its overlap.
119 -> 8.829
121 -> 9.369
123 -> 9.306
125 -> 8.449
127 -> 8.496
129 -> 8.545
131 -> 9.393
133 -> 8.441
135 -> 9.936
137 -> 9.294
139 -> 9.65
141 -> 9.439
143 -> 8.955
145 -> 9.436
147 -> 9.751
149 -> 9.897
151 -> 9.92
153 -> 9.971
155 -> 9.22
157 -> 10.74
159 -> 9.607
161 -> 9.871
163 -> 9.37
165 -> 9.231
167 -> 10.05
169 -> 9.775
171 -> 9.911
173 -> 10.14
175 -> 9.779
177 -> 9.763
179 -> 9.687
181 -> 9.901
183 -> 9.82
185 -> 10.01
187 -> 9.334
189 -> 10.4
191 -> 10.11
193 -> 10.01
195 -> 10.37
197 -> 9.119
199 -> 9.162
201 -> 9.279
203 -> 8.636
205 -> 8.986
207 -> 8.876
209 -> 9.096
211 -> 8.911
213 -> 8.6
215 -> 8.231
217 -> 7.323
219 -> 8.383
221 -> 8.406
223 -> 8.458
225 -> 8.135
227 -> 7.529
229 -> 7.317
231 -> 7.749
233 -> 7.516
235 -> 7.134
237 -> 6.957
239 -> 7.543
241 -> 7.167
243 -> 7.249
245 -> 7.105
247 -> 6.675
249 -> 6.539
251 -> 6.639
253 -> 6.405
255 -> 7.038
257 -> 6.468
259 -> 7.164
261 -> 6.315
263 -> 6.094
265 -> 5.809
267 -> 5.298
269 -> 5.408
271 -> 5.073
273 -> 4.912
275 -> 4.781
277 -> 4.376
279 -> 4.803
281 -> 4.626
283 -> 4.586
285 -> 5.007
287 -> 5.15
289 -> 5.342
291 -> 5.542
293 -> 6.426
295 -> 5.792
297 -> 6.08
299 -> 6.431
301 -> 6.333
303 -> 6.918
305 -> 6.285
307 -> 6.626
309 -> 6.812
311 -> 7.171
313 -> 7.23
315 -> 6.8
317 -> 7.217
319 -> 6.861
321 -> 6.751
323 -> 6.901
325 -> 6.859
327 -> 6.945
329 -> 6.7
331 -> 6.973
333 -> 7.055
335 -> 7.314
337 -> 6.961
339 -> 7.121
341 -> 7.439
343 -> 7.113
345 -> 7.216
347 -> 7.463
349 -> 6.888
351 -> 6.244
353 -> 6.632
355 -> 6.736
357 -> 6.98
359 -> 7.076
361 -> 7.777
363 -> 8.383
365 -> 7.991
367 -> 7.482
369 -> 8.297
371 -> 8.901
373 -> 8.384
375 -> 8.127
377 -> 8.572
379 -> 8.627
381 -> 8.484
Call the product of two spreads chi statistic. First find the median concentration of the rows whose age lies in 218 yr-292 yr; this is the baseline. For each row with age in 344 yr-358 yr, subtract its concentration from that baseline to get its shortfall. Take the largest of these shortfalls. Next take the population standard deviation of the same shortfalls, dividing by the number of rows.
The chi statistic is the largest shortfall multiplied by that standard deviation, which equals 0.1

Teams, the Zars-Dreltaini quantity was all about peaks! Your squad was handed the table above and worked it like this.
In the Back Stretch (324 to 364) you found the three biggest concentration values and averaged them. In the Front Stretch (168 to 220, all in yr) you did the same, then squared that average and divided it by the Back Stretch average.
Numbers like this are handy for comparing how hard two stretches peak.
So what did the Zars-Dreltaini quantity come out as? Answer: 13.5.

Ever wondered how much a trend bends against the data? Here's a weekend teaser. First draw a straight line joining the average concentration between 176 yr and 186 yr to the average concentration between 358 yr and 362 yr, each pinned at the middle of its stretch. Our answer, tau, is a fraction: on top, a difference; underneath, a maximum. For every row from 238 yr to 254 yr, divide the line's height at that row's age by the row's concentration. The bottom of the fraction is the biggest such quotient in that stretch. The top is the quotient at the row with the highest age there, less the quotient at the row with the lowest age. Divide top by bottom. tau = 0.13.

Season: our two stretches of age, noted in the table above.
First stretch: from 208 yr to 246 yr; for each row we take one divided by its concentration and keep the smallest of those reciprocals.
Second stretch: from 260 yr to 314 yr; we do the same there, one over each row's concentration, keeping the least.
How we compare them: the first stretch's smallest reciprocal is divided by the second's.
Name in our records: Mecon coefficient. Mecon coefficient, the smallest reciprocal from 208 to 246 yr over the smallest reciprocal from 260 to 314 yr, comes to 0.79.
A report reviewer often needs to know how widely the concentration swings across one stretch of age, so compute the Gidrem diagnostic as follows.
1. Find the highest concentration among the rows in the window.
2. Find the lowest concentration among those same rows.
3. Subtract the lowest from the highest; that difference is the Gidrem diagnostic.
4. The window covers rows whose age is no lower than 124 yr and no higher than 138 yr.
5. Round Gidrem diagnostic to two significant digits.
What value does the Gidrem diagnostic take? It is 1.5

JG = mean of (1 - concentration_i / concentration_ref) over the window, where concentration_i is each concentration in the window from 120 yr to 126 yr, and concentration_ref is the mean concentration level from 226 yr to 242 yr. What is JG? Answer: -0.23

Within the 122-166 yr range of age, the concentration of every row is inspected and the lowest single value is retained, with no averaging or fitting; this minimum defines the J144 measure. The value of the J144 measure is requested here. 8.441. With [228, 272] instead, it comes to 5.073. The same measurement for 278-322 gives 4.586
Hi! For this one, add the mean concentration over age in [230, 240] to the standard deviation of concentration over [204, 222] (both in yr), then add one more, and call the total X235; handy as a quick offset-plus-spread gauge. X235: 8.9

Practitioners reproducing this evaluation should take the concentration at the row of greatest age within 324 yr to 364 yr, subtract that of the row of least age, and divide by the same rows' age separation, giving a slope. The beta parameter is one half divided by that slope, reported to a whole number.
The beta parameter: 12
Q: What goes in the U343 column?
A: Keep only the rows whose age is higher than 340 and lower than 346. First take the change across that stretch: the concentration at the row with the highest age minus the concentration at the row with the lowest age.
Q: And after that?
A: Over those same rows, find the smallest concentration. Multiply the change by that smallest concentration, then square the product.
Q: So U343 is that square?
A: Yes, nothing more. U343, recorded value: 3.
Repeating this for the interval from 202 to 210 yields 16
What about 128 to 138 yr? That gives 40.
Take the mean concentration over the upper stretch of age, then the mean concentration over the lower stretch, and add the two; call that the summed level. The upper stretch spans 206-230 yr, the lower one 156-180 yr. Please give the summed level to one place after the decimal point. 18.1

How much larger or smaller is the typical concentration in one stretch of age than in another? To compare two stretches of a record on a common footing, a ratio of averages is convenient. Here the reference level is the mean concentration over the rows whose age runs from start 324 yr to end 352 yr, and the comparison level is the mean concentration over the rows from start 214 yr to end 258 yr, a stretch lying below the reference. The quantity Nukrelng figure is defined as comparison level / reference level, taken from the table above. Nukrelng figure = 1.05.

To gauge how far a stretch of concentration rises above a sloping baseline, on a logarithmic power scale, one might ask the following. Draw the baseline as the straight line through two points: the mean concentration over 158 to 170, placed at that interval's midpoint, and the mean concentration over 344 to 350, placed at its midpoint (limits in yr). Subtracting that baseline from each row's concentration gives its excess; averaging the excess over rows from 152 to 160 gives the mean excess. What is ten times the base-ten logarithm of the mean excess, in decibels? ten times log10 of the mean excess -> -9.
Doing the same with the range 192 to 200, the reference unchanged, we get -4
